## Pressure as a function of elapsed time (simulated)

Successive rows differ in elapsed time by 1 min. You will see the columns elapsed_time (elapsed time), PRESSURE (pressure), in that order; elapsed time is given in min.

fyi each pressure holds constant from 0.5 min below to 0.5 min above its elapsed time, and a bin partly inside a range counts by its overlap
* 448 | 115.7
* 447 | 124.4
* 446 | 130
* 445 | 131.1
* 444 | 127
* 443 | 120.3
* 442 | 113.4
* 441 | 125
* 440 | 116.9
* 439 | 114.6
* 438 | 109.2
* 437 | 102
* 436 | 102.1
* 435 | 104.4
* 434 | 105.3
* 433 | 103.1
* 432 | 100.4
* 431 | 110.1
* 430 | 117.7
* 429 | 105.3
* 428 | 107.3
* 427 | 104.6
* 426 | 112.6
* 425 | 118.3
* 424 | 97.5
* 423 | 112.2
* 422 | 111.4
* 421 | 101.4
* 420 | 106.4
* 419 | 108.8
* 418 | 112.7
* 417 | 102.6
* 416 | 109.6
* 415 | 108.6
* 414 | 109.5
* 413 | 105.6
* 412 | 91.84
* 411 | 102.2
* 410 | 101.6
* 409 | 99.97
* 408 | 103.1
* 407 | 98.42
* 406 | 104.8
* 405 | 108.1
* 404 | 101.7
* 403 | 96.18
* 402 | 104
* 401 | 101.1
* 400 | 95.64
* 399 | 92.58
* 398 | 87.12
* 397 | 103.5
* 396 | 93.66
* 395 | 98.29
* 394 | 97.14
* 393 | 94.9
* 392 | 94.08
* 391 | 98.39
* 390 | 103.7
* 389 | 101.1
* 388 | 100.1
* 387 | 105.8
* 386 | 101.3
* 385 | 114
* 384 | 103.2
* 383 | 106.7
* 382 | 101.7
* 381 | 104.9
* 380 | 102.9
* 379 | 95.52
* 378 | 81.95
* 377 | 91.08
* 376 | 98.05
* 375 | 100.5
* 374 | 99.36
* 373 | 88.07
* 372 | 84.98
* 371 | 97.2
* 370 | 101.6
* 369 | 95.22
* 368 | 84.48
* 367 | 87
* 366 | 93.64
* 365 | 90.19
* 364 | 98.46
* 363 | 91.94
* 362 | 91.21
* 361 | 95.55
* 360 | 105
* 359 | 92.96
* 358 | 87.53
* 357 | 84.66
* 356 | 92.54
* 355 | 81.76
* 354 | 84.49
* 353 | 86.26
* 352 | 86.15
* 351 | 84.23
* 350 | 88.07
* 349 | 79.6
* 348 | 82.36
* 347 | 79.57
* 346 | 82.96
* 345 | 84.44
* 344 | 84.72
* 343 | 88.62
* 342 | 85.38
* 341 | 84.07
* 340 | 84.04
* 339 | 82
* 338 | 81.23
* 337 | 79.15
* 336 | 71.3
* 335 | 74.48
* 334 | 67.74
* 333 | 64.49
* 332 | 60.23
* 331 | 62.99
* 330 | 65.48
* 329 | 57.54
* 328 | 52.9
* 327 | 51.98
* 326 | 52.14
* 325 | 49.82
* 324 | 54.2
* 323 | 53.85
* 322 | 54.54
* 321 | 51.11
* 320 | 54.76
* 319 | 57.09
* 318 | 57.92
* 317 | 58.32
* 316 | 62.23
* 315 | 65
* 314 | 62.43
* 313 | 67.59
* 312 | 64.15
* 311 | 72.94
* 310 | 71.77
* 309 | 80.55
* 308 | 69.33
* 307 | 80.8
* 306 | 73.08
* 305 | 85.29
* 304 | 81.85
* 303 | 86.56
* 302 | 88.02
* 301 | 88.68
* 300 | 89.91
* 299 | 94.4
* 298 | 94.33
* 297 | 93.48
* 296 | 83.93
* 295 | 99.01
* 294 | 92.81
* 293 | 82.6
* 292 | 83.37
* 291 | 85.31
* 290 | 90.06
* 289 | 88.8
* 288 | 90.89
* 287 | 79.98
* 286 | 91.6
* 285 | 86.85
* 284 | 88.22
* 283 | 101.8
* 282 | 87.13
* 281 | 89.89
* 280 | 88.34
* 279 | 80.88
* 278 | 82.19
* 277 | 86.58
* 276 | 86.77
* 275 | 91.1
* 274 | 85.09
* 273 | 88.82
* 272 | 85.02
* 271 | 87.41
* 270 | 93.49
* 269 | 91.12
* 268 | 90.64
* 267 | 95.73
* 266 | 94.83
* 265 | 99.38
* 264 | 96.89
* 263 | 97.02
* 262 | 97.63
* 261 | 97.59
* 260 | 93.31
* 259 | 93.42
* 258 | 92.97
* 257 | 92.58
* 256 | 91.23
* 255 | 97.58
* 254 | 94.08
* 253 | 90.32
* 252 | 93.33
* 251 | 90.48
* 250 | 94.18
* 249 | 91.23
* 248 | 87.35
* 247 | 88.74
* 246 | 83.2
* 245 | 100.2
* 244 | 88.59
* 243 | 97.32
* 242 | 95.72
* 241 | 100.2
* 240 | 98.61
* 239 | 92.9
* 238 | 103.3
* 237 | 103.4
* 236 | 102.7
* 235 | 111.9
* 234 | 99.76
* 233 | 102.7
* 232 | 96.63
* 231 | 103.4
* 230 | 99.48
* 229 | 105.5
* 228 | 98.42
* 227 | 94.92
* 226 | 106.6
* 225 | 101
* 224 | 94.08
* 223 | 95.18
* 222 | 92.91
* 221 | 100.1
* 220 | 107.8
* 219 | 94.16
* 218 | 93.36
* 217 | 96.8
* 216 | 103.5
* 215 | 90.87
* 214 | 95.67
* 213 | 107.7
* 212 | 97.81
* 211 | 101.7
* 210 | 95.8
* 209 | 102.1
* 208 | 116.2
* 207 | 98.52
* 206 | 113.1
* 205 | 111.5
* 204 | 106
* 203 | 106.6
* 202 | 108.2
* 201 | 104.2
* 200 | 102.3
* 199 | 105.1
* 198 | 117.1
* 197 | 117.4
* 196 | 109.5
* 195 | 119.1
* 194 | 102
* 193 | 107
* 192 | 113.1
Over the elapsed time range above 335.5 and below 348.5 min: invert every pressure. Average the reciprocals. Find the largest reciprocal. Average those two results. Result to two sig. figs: 0.013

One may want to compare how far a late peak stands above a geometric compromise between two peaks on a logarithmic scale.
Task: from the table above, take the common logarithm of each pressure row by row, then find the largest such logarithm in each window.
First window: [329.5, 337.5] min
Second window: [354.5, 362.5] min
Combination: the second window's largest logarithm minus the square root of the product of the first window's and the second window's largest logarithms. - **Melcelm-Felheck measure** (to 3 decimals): 0.062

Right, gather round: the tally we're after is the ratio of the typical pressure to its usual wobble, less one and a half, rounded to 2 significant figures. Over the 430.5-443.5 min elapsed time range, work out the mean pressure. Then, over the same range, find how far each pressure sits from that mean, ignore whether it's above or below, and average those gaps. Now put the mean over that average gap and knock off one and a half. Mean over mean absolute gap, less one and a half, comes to 16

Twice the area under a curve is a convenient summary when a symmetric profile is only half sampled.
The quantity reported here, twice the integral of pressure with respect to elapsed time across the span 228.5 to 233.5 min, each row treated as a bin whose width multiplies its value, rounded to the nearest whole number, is 1015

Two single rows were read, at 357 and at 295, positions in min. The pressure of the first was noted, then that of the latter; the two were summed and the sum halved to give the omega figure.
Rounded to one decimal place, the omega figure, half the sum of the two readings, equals 91.8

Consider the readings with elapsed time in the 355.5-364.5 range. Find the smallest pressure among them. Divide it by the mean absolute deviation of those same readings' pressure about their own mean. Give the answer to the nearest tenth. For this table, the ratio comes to 20.0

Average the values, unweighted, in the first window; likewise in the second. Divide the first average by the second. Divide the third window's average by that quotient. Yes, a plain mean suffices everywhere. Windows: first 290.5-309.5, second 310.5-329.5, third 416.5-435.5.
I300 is 72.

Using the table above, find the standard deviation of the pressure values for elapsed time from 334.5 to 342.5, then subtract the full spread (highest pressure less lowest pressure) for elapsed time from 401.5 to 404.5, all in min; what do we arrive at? -3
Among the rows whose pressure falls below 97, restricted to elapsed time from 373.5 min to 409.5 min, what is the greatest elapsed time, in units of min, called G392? 403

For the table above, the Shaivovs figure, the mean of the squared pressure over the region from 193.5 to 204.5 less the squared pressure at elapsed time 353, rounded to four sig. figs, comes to 4446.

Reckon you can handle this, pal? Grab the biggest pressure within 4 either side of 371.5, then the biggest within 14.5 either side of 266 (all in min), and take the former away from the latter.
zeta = -2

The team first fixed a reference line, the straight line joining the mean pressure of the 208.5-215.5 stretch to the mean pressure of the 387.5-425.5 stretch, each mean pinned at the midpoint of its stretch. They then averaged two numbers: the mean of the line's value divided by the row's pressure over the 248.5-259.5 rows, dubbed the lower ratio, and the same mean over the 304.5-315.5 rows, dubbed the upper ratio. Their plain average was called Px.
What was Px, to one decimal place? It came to 1.2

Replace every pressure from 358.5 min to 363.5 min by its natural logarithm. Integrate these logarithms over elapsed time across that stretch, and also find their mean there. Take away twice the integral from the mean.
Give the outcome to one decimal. -41.0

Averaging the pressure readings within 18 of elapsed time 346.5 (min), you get 82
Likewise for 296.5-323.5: 73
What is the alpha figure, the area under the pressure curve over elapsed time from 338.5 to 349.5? 918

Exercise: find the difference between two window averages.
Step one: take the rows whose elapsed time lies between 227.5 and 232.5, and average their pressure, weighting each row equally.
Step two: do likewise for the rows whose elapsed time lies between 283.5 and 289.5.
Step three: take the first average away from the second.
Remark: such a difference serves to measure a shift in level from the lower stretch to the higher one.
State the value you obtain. -13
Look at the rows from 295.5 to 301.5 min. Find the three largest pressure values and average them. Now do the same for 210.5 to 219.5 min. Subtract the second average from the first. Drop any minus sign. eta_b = 10.2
